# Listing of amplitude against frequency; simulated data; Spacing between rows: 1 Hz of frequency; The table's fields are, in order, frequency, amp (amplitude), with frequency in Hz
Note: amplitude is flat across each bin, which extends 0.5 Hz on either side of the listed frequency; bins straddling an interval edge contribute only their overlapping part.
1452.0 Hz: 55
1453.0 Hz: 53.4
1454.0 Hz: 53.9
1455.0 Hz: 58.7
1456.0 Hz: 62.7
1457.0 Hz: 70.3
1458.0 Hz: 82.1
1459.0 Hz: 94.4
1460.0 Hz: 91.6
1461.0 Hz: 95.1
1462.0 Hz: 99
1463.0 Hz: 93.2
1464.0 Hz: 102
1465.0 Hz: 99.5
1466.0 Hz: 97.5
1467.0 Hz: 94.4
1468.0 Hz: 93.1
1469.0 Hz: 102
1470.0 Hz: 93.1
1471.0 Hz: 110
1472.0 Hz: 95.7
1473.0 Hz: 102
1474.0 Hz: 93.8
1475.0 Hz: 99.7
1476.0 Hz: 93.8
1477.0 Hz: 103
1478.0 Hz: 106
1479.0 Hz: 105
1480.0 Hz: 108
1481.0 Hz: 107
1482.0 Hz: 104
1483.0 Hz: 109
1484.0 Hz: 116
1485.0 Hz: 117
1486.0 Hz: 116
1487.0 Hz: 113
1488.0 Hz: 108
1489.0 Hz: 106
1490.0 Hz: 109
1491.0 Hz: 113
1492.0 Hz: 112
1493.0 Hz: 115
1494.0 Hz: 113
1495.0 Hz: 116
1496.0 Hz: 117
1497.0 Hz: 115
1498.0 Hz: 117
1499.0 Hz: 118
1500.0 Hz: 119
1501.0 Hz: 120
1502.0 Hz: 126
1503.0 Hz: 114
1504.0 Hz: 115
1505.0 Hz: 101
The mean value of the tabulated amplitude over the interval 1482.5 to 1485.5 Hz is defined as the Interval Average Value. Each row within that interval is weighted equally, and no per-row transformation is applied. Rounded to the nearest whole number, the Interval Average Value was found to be 114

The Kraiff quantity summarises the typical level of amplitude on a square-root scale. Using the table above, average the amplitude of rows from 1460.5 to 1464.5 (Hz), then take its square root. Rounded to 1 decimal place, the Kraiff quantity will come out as 9.9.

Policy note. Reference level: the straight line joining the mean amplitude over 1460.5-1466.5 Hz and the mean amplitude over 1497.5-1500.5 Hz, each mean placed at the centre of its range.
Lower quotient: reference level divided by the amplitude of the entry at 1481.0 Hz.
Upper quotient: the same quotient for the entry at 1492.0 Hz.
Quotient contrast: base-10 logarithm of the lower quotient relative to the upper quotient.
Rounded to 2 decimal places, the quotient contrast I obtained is 0.00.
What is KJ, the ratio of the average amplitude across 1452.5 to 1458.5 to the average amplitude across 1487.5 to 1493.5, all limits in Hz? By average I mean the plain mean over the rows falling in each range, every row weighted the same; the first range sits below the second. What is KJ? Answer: 0.57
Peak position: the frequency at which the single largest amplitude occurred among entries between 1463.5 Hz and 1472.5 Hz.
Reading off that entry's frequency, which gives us 1471.0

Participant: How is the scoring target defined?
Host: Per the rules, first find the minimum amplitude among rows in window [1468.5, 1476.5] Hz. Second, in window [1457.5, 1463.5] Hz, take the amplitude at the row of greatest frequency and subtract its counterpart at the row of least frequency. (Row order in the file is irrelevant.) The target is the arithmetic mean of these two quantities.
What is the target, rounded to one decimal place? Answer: 52.1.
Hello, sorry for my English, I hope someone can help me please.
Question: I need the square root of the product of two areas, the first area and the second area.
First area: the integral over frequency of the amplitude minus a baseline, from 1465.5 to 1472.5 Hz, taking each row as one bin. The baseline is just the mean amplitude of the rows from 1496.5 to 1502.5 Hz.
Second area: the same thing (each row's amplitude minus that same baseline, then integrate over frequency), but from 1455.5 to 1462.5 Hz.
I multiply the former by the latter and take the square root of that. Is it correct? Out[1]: 188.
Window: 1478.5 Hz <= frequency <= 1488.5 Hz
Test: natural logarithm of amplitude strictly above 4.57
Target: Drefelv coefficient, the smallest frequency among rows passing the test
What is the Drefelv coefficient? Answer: 1479.0 Hz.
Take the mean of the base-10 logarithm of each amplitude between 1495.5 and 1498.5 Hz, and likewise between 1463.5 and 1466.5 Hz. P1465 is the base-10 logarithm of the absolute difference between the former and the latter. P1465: -1.2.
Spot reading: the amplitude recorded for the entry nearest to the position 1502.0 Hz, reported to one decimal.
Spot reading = 126.0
